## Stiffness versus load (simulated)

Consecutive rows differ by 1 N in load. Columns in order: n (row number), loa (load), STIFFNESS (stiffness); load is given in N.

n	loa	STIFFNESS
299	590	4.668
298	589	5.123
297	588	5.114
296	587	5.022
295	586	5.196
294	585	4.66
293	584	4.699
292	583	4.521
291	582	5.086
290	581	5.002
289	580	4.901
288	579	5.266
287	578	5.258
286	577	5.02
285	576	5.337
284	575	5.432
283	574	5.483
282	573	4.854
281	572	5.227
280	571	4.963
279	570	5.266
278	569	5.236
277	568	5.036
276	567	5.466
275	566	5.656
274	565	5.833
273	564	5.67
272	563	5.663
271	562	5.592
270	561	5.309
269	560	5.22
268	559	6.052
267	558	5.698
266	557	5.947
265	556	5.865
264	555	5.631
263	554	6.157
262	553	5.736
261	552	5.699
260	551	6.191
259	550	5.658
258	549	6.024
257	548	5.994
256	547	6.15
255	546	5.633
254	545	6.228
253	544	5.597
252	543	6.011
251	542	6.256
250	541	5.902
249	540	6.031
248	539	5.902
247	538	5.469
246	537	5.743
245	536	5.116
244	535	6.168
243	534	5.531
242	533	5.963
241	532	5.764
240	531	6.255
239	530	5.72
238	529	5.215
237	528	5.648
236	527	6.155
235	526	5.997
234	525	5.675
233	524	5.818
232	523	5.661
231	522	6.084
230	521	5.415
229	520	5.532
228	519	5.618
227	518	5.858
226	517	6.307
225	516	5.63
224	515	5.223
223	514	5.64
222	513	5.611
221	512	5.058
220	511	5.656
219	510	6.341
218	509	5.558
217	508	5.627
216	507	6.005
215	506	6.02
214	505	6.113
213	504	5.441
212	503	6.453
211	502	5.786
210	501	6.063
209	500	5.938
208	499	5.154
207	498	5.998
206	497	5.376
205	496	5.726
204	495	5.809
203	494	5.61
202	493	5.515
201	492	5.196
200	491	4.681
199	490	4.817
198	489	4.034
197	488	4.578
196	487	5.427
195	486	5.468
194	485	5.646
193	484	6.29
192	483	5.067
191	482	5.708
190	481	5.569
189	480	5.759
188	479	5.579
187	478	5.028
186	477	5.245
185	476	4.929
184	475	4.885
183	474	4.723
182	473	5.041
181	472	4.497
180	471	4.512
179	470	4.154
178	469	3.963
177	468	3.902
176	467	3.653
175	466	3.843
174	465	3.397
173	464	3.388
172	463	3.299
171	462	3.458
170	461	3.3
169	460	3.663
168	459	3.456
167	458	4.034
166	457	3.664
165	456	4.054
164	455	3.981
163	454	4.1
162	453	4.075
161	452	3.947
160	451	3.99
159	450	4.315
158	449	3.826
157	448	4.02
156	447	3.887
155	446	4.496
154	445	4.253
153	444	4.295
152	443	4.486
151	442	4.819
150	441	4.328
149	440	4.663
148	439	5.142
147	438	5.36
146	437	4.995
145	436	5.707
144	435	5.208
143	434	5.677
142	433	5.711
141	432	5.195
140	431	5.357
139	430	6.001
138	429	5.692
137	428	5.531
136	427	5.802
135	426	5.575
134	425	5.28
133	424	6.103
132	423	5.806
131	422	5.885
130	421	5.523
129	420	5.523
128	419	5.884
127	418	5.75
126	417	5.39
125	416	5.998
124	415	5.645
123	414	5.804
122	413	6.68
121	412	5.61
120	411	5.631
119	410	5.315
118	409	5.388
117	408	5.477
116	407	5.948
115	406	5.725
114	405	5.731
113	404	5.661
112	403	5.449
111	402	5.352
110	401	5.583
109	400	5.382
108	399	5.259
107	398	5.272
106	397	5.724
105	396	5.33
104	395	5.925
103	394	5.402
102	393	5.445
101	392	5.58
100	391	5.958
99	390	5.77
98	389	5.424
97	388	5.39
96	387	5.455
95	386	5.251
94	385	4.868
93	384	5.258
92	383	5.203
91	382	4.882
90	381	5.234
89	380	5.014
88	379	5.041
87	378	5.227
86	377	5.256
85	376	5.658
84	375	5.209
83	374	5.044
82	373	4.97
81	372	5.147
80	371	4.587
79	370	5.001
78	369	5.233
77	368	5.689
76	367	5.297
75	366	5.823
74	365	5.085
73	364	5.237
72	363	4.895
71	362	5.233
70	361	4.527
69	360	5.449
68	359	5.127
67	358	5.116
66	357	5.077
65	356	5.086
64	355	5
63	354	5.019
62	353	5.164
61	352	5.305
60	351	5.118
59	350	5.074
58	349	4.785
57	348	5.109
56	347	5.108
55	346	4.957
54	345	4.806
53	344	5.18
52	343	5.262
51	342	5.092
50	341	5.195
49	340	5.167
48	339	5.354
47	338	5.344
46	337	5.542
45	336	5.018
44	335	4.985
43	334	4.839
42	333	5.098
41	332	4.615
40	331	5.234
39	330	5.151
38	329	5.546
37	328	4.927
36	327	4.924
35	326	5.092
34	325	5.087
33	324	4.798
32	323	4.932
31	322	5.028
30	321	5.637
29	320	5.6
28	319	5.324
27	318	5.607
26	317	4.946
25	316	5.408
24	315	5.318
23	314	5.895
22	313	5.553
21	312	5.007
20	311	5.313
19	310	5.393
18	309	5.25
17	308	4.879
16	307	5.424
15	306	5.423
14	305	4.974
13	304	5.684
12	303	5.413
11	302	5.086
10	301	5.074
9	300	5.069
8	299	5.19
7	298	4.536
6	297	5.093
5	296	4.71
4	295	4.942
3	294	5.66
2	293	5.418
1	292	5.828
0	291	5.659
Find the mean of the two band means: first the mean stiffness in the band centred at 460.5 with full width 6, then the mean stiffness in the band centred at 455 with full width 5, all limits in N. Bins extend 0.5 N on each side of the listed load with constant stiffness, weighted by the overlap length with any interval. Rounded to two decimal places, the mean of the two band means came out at 3.75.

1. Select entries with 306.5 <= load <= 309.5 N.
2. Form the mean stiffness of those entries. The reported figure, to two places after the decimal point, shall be 5.18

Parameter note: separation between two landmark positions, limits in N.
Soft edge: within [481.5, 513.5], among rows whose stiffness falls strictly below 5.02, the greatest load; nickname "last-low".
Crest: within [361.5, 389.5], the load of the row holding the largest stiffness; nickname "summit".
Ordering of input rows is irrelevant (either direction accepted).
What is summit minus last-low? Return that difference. -125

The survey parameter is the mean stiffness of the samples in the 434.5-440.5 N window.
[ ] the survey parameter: 5.2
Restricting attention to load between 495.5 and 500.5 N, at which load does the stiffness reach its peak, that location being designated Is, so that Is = 498 N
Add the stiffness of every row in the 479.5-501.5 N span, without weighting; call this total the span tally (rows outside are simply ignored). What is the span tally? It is 119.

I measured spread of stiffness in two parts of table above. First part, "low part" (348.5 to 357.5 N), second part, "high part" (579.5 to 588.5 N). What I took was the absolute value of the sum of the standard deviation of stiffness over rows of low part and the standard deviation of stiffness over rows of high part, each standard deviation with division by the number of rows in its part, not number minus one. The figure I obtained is 0.35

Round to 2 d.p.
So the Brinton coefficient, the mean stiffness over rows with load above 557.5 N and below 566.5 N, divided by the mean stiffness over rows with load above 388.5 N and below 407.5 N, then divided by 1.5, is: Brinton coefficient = 0.67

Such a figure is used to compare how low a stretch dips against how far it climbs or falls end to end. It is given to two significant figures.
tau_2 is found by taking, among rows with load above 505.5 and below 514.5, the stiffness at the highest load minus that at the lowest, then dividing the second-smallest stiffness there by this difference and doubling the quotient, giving -29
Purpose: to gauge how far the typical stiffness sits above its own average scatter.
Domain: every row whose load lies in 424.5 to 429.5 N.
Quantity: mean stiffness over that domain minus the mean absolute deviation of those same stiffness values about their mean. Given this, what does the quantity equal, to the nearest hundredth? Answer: 5.44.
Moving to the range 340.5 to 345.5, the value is 4.98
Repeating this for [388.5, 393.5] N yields 5.45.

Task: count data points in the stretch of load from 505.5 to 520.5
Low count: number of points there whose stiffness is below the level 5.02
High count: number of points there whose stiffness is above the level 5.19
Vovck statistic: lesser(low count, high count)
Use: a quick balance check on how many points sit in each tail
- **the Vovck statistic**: 0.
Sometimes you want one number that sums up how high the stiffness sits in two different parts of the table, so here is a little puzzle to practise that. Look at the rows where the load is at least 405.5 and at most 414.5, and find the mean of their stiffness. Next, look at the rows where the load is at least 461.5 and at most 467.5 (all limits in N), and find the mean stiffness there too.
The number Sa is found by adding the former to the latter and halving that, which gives 4.6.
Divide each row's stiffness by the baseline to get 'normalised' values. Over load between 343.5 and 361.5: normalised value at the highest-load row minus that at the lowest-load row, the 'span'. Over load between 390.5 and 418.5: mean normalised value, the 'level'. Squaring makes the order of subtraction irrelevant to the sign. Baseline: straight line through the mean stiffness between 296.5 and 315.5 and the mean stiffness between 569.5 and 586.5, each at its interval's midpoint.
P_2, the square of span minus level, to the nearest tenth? 1.5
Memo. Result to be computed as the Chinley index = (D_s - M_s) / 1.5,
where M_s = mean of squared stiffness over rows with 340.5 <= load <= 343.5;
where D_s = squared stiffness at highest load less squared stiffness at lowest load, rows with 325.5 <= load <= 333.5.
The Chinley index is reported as -18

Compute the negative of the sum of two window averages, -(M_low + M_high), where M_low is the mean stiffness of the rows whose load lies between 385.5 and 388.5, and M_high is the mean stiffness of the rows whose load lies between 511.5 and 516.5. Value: -10.8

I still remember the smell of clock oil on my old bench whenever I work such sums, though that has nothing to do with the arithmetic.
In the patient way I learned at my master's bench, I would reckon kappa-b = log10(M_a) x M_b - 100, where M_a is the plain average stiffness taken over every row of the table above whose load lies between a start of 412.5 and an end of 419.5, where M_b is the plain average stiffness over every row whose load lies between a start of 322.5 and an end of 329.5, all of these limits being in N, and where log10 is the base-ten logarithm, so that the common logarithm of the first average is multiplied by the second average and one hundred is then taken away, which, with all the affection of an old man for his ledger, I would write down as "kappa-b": -96.12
